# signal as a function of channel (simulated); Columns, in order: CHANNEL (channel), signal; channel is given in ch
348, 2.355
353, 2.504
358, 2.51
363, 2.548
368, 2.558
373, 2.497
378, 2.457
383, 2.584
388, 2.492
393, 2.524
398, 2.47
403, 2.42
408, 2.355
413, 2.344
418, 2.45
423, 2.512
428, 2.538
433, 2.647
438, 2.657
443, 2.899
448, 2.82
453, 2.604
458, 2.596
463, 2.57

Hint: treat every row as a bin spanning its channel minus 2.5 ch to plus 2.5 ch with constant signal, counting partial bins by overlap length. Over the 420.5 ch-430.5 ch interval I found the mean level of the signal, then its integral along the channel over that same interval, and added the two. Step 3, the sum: 27.8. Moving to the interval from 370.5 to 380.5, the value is 27.2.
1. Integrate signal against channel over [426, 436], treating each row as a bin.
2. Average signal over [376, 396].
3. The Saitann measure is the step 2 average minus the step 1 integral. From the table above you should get -23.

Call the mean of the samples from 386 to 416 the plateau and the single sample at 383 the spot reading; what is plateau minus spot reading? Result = -0.15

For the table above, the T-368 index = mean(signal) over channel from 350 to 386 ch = 2.52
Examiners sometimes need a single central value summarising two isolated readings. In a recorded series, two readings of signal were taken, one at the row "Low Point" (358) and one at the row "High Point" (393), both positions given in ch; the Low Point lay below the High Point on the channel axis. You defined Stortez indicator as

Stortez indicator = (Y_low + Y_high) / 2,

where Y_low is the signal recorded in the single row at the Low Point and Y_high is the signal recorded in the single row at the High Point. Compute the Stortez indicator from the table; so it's 2.52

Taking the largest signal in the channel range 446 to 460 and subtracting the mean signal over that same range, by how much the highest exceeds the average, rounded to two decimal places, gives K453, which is 0.15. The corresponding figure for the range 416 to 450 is 0.25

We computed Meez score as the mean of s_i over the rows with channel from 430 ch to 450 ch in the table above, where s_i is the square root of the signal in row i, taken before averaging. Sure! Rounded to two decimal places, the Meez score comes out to 1.66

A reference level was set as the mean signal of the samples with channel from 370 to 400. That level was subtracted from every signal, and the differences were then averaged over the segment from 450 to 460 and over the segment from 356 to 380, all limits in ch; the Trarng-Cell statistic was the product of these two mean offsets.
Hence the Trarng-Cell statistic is 0.0010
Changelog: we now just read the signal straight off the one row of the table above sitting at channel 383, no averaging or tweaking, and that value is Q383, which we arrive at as 2.584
